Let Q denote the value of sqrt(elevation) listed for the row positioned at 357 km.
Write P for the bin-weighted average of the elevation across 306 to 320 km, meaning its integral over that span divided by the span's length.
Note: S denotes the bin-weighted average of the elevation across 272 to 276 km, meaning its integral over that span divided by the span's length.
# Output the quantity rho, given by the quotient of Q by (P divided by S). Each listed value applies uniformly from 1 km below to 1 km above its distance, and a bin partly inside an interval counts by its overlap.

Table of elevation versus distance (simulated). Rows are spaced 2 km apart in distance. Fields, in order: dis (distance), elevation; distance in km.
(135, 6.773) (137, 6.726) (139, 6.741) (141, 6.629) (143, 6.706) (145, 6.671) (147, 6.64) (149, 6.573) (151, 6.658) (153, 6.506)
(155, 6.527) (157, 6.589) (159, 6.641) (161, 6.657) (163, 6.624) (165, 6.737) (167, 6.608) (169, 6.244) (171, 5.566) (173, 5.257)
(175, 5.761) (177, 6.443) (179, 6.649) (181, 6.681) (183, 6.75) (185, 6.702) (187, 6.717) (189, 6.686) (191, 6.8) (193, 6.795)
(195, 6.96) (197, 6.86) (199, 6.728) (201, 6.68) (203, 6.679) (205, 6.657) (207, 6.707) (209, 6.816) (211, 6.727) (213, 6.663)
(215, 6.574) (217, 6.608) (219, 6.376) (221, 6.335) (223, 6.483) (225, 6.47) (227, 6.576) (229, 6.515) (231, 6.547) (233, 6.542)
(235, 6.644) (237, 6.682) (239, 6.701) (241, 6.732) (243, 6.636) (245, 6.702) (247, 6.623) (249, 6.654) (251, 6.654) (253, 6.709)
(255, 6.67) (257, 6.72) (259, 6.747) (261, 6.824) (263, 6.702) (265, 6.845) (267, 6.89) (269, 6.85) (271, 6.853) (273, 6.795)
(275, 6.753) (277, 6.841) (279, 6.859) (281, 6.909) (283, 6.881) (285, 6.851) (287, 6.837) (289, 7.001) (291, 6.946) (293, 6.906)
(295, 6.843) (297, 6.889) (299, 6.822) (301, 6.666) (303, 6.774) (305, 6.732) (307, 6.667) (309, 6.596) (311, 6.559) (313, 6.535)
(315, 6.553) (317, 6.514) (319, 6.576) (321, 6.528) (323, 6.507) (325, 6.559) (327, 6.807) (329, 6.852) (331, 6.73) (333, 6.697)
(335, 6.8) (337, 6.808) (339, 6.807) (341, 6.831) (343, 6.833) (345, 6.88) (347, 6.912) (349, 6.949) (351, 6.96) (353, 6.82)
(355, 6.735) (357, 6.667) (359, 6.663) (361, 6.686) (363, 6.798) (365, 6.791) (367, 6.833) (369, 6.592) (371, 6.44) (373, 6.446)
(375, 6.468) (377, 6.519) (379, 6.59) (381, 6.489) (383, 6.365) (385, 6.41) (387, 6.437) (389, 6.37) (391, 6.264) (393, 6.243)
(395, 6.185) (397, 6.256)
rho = 2.66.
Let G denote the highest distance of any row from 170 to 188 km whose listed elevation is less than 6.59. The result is 177 km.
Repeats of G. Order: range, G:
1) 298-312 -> 311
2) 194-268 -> 233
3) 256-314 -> 313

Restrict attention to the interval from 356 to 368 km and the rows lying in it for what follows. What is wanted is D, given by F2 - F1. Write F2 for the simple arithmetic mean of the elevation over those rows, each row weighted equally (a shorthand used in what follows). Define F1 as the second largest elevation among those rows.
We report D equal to -0.058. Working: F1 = 6.798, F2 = 6.74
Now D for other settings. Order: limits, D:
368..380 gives -0.081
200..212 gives -0.016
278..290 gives -0.019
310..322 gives -0.015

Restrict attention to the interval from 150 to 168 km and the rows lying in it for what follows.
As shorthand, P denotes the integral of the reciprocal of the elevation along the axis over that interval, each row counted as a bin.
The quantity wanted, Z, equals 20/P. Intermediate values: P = 2.72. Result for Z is 7.35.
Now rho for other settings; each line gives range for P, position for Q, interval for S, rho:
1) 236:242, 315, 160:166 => 2.55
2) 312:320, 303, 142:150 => 2.64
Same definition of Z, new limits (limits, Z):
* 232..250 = 7.40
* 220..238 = 7.26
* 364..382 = 7.30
